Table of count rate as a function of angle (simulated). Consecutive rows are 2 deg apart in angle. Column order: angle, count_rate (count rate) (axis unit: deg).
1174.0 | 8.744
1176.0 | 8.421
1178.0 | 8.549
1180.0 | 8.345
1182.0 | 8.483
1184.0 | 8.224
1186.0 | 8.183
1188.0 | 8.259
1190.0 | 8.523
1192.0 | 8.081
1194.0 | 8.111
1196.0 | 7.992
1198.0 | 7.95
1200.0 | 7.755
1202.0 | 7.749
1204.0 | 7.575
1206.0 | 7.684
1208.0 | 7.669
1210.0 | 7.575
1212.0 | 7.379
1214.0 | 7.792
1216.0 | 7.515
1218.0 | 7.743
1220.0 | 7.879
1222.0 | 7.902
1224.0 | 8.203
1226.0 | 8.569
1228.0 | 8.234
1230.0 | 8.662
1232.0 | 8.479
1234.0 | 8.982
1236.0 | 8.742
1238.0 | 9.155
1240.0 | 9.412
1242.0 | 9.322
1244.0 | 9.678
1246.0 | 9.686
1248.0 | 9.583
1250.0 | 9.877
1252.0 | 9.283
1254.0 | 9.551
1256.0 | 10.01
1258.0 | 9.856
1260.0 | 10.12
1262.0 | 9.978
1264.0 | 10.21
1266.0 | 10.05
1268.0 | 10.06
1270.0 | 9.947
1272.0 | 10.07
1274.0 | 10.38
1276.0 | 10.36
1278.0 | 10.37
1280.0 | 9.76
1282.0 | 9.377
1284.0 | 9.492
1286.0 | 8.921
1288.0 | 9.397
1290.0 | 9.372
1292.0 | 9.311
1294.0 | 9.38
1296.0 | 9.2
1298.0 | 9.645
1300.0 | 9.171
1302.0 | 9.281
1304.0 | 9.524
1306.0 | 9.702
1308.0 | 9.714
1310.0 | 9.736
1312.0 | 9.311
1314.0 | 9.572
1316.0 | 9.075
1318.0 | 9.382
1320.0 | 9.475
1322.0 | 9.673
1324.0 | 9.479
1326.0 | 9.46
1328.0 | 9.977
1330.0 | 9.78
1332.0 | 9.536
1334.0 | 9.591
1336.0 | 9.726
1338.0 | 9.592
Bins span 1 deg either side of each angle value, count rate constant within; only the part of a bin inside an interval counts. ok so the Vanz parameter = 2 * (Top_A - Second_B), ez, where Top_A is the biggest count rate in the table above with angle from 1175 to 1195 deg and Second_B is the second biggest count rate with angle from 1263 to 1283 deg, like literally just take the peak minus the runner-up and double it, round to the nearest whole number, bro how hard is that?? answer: -4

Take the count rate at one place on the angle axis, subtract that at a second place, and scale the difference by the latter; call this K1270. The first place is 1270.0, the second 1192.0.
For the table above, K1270 0.23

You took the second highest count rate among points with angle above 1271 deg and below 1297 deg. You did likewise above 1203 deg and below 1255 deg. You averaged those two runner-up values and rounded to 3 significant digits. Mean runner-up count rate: 10.0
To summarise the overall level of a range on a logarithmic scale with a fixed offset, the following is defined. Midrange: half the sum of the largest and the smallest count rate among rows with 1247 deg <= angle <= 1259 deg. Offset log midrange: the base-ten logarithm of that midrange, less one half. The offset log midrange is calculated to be 0.484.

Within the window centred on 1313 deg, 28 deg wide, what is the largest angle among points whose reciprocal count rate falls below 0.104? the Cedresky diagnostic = 1322.0 deg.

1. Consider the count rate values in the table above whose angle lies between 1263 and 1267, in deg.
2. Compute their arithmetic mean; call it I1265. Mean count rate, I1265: 10.1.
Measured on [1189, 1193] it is 8.3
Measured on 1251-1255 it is 9.4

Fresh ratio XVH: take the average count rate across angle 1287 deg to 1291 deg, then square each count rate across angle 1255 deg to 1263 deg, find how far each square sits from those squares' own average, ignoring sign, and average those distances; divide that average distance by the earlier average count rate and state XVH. 0.16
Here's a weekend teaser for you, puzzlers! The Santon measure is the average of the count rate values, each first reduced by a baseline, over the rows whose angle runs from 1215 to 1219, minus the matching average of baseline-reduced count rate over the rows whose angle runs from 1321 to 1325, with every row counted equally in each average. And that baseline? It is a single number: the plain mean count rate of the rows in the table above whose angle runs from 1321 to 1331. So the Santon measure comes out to -1.9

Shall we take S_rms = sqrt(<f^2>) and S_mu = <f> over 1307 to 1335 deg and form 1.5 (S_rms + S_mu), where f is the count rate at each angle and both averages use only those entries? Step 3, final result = 28.7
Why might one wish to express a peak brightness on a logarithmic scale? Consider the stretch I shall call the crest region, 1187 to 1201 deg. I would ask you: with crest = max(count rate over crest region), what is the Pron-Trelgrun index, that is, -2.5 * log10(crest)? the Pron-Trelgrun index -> -2.33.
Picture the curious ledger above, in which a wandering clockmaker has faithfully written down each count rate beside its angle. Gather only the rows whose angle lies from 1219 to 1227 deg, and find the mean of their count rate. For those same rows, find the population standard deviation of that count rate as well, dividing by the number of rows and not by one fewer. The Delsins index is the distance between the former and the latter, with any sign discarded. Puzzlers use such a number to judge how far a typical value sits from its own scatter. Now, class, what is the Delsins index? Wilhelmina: 7.9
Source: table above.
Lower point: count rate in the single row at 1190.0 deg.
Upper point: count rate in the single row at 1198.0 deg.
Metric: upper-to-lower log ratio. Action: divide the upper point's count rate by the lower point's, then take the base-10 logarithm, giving -0.03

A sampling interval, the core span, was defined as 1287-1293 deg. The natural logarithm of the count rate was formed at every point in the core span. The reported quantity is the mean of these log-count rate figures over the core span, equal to 2.24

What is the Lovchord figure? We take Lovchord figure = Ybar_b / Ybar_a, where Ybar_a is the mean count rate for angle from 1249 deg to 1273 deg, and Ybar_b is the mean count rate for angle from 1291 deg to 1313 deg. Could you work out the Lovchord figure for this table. 0.95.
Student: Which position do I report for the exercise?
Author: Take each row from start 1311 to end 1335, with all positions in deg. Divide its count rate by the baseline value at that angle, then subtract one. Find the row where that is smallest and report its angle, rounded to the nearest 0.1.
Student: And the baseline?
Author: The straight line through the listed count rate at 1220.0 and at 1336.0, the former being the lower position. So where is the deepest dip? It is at 1316.0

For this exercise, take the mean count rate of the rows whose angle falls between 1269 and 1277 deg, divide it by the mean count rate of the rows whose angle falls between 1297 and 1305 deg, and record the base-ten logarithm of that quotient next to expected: 0.035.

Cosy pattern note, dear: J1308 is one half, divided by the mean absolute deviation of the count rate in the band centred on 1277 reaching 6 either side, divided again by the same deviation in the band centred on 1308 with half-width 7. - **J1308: 10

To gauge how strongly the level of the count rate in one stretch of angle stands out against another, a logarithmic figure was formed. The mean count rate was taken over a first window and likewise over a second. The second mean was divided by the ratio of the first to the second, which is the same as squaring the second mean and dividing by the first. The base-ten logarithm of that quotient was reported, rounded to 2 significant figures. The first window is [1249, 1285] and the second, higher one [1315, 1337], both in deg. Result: 0.96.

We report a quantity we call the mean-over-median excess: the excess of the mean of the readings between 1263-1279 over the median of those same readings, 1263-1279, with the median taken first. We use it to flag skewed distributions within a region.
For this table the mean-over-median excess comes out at 0.04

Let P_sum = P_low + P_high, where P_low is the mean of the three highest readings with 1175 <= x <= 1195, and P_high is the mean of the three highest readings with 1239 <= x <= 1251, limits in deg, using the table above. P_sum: 18.3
